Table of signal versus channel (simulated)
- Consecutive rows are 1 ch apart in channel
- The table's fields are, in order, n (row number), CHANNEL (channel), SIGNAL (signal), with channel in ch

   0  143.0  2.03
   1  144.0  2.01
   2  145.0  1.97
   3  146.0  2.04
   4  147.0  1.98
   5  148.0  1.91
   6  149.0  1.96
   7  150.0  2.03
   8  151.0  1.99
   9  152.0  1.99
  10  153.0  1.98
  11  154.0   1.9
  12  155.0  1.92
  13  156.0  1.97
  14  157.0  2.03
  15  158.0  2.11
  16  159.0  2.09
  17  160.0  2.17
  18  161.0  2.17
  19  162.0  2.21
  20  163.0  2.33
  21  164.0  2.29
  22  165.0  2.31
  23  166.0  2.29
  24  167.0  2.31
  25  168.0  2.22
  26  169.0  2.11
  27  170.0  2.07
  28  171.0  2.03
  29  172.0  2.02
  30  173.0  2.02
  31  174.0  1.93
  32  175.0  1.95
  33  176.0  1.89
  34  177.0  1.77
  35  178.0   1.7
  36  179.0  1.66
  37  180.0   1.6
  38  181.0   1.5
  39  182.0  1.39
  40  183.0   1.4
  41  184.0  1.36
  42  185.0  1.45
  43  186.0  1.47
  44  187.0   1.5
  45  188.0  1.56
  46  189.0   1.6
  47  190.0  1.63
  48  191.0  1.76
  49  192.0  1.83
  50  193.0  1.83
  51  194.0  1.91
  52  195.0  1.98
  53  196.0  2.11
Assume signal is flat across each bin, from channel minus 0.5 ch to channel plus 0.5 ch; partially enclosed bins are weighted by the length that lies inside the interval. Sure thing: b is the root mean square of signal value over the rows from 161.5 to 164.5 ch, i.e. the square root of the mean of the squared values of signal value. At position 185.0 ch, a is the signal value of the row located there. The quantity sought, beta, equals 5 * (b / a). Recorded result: 7.9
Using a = 1.45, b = 2.3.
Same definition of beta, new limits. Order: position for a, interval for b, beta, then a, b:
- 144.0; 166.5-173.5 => 5.3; 2.01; 2.1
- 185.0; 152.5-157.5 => 6.8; 1.45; 2.0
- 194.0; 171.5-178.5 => 5.0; 1.91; 1.9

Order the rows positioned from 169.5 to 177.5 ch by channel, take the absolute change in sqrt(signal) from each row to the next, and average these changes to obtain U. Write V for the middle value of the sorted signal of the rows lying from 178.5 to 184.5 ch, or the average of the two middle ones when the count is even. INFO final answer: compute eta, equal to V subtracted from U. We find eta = -1.43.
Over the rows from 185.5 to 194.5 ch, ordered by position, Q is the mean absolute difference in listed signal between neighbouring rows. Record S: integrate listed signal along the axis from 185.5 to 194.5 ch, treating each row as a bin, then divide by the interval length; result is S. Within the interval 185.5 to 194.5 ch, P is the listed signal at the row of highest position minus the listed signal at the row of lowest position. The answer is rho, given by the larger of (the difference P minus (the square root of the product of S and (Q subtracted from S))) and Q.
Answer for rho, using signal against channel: 0.055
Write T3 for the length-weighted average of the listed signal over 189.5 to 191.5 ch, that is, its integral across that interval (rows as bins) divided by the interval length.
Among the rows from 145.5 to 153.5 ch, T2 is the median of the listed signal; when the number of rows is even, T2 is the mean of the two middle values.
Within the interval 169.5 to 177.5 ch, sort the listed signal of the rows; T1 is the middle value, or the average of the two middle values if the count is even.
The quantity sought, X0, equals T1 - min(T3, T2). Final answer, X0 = 0.29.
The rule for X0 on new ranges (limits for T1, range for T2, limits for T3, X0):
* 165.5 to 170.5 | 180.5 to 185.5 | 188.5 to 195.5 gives 0.82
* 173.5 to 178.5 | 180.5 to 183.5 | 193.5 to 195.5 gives 0.49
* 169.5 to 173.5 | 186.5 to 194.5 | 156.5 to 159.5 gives 0.33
